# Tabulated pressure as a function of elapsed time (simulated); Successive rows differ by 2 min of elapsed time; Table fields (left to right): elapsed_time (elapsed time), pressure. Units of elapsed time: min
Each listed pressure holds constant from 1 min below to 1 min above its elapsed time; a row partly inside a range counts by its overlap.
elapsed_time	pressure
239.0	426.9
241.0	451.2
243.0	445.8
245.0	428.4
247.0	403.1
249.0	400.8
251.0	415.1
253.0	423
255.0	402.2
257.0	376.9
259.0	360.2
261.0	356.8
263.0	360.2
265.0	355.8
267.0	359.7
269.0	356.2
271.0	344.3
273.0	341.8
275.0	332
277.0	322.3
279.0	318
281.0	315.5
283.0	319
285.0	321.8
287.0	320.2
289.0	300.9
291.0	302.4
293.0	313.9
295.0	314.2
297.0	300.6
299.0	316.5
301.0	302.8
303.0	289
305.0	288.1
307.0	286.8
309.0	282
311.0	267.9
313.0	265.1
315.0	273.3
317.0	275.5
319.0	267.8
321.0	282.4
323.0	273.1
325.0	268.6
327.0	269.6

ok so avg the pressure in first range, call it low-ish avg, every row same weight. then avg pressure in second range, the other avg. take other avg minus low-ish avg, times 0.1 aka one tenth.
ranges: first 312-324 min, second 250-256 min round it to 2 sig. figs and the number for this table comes 14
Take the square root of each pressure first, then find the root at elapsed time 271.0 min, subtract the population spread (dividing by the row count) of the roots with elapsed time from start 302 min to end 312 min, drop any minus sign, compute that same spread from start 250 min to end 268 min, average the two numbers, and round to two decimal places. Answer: 9.49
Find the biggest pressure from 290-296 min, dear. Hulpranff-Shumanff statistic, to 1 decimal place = 314.2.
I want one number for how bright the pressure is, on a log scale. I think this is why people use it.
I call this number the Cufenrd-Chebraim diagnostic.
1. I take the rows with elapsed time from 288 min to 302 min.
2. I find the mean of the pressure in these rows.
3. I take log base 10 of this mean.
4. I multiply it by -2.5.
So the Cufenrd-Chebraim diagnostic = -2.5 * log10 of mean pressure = -6.22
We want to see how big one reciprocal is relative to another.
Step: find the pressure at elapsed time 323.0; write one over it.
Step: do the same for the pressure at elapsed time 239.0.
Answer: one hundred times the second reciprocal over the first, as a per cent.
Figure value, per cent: 64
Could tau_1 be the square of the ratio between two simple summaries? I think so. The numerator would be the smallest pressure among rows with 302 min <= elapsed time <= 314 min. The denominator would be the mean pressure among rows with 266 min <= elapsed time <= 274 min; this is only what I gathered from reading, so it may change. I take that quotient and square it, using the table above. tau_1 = 0.57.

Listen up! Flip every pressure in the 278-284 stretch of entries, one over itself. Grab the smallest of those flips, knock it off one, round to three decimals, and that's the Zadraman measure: 0.997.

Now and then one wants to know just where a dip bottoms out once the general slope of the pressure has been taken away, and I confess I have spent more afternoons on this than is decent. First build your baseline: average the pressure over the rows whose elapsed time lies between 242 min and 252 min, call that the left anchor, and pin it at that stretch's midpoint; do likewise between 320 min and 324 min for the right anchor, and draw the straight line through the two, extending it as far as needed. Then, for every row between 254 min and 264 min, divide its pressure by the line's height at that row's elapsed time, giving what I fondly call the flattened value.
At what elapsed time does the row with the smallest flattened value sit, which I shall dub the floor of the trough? 259.0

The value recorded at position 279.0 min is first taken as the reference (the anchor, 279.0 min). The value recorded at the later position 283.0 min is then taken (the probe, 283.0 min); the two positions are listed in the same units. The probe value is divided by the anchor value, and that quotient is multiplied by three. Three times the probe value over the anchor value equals 3.0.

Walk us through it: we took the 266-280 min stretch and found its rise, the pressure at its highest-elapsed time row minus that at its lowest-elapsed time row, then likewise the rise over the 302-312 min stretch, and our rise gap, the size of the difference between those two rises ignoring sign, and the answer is 21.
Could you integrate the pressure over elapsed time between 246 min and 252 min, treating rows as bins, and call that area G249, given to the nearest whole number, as 2438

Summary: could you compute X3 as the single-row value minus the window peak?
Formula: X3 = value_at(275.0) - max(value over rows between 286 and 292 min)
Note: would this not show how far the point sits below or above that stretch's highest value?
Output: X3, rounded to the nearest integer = 12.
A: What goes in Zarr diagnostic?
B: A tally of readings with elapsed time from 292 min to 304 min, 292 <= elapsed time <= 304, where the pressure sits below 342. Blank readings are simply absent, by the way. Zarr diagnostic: 6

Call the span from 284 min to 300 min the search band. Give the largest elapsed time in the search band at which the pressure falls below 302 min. 297.0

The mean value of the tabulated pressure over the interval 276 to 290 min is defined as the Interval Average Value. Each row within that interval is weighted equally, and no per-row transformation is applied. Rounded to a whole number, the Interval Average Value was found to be 317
